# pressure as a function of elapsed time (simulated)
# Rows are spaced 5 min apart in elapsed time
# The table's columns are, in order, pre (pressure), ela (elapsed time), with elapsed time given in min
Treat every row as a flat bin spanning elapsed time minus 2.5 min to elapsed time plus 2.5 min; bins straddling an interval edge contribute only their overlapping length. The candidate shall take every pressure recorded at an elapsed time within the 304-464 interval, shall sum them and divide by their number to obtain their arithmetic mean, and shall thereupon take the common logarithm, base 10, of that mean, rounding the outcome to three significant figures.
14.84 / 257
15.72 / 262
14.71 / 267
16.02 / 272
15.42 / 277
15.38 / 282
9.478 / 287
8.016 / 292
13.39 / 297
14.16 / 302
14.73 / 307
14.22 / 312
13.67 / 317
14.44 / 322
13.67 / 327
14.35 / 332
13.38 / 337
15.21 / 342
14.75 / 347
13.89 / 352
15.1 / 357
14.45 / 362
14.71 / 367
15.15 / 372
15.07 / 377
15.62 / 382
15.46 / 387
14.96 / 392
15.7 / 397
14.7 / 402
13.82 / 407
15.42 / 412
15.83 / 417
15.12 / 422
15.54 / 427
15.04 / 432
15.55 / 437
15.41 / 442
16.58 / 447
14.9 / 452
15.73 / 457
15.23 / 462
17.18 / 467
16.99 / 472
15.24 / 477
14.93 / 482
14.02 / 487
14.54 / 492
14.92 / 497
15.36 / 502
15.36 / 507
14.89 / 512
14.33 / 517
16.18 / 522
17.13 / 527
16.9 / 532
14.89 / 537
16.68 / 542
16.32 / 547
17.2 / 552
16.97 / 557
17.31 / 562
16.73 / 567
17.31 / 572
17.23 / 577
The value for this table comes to 1.17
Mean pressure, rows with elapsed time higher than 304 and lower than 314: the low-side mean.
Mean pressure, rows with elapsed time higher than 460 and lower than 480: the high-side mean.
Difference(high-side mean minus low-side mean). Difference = 1.68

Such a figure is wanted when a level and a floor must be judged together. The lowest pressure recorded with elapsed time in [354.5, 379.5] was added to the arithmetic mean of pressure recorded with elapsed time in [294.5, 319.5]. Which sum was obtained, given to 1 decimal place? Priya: 28.5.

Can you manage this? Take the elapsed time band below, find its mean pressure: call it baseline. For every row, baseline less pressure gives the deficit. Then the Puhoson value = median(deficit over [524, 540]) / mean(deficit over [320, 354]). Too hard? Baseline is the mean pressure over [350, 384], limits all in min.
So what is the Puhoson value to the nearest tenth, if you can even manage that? -3.3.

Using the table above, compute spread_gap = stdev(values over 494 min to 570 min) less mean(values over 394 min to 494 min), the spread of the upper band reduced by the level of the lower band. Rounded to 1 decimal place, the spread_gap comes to -14.4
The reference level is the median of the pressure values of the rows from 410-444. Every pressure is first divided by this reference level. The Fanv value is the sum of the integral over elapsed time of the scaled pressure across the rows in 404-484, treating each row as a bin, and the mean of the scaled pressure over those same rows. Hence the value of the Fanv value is 81.6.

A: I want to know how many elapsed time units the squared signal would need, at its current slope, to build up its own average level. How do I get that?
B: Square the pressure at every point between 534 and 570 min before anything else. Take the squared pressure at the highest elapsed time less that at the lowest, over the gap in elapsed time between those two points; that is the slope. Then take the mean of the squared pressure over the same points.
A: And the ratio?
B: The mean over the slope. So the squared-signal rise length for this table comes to 142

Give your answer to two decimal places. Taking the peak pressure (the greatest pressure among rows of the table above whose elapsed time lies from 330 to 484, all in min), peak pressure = 17.18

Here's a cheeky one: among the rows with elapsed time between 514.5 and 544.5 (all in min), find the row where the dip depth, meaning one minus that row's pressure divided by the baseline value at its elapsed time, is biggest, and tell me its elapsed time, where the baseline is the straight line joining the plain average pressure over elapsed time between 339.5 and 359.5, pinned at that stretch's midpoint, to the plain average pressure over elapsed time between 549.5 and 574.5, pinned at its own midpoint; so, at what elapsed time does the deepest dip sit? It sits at 517 min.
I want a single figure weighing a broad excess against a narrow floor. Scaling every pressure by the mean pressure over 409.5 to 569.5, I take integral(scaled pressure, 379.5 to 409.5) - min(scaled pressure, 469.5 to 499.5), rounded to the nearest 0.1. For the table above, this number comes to 27.7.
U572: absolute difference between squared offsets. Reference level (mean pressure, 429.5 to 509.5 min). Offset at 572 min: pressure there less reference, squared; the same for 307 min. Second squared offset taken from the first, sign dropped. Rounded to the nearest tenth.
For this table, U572 3.0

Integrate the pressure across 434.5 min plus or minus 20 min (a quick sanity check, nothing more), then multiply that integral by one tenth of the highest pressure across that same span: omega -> 1028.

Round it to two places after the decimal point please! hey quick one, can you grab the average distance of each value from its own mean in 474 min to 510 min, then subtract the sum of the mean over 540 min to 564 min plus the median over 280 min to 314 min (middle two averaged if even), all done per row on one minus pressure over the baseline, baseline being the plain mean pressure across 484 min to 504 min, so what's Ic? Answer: 0.14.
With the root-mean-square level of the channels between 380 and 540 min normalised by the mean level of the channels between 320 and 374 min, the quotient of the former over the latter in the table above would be 1.07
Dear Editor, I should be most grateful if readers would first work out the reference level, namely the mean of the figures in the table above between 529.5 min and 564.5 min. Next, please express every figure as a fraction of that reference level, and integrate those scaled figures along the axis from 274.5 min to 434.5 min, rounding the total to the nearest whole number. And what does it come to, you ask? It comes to 138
